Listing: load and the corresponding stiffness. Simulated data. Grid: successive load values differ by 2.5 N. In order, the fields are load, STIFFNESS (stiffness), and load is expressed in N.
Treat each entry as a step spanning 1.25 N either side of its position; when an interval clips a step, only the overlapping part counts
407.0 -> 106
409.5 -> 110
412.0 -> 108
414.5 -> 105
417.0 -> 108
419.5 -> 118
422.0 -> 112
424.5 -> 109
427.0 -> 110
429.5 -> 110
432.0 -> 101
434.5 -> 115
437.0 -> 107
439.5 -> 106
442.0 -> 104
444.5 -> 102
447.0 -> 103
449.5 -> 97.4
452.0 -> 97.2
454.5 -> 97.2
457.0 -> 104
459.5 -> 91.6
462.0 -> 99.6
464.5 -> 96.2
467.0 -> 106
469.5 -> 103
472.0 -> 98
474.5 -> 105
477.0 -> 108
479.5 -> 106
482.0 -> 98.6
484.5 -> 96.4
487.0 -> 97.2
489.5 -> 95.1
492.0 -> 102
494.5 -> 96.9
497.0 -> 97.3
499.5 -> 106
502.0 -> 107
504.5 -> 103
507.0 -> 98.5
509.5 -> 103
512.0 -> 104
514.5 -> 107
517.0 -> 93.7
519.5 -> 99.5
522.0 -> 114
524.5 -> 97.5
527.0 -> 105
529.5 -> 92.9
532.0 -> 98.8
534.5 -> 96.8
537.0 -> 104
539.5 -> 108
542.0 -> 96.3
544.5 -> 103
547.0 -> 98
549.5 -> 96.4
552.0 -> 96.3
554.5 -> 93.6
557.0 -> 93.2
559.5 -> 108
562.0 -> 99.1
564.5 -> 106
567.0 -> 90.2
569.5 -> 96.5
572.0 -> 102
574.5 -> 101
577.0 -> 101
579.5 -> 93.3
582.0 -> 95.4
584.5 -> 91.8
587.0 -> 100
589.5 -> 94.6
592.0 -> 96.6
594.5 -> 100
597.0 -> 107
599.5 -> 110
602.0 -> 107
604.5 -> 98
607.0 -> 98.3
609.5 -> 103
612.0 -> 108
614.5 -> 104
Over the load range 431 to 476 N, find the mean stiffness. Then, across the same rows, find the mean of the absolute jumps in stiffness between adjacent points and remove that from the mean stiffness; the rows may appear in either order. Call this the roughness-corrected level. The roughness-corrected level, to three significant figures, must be 96.6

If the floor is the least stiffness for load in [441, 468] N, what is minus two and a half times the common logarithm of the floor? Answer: -4.905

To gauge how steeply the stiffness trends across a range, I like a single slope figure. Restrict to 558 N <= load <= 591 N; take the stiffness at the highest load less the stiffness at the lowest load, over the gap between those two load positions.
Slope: -0.45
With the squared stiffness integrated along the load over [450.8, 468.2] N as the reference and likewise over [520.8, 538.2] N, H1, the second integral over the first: 1.05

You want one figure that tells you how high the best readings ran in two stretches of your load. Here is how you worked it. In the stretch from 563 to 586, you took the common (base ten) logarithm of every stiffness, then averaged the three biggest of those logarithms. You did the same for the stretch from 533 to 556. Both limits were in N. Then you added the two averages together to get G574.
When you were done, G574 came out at 4.03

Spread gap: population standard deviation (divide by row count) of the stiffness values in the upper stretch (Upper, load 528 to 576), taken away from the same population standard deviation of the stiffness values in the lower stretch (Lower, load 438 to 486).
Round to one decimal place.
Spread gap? -0.7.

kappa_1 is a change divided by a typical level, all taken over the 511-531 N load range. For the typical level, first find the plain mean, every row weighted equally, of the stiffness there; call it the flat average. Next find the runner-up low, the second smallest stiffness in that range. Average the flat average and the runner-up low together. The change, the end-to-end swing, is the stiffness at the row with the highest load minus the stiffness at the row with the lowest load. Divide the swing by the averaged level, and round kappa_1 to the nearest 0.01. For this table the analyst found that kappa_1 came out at -0.11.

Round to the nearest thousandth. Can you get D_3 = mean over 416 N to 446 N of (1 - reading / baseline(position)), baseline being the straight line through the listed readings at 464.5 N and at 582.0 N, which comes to -0.125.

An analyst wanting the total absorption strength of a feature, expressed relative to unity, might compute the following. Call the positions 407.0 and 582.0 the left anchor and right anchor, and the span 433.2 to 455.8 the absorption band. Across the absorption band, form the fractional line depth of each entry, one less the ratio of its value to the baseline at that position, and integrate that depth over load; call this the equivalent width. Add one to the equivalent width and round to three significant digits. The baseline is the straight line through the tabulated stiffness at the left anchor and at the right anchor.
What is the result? 1.12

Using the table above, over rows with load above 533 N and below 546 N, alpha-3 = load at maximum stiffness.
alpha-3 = 539.5 N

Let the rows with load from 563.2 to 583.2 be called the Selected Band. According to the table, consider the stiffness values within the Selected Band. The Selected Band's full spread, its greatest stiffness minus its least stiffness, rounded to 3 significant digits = 15.8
